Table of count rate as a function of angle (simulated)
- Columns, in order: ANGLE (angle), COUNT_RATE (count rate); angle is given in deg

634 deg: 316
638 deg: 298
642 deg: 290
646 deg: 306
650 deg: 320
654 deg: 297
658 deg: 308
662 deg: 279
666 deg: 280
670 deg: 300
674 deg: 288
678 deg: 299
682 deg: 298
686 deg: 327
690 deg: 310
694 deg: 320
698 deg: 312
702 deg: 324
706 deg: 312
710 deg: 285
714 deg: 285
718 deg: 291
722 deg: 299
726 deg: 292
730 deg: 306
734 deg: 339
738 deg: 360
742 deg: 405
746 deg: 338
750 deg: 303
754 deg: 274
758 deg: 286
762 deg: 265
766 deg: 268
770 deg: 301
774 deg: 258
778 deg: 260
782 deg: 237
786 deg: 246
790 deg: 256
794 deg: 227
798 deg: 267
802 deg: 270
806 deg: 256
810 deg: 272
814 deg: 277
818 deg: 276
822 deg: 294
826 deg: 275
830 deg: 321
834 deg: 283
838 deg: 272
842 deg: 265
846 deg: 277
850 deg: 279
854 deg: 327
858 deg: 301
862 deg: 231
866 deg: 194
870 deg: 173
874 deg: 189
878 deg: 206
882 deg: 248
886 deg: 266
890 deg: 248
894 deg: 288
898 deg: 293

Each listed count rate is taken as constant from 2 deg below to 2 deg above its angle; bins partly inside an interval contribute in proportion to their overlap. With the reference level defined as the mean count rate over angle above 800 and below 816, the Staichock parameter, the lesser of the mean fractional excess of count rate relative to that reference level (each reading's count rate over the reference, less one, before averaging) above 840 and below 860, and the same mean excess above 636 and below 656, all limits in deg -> 0.08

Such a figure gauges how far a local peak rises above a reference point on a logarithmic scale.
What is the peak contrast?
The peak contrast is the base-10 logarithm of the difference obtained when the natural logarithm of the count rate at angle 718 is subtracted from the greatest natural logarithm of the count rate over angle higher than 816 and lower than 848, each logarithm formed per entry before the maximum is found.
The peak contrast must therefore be -1.01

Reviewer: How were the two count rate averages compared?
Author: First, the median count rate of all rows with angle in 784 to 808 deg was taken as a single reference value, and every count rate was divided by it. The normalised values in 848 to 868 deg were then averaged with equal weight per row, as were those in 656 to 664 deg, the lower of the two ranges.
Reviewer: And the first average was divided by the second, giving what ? 0.91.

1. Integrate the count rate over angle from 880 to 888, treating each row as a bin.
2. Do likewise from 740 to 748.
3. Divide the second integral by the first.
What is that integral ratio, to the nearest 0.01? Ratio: 1.45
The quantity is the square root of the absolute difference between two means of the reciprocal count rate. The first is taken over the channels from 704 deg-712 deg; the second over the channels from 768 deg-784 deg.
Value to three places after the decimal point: 0.021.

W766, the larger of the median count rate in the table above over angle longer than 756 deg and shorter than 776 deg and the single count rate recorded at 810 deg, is 272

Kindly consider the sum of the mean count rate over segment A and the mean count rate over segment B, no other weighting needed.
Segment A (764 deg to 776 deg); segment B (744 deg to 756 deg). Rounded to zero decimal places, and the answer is 581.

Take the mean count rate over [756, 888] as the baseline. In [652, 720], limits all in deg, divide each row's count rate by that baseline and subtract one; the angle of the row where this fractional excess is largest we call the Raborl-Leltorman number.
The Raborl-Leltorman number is 686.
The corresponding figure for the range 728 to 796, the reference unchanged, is 742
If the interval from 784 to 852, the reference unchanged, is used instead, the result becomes 830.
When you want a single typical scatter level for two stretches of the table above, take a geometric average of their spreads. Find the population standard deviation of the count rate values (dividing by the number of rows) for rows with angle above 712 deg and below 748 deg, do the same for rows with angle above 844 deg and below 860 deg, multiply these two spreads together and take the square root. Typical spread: 28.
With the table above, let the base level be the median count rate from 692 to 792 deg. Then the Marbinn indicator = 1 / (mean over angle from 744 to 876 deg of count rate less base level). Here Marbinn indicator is -0.04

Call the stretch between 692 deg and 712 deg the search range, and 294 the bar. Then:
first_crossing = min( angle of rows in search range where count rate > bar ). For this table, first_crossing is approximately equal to 694 deg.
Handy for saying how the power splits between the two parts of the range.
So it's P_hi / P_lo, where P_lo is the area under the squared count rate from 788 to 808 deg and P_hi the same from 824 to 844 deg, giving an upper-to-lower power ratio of 1.23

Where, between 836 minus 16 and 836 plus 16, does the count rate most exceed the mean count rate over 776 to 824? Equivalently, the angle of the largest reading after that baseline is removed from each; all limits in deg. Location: 830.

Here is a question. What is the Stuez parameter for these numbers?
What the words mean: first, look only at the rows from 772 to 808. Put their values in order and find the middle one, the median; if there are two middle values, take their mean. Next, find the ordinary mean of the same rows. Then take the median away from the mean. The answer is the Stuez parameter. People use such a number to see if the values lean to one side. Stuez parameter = -3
